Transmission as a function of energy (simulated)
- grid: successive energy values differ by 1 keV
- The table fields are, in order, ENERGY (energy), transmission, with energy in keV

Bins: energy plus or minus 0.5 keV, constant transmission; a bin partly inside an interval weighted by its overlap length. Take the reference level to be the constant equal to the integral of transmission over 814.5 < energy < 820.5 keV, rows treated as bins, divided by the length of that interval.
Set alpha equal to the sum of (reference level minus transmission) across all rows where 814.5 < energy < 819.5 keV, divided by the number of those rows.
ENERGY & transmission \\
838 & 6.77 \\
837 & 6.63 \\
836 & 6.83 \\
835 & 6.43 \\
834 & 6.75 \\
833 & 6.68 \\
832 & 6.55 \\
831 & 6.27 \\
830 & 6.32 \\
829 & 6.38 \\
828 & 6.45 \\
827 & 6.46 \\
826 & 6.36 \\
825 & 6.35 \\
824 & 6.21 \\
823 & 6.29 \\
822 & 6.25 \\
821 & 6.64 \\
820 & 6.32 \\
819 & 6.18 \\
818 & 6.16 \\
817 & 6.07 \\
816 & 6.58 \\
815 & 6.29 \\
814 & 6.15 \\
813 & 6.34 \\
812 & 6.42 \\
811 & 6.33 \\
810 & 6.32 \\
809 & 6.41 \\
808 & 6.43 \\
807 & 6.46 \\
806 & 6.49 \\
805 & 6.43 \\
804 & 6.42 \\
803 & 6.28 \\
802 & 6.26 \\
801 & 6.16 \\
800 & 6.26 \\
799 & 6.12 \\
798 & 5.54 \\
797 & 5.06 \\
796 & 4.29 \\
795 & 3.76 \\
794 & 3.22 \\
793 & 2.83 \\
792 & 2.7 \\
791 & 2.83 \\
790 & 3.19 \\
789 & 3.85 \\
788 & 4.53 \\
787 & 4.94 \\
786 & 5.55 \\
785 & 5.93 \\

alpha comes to 0.01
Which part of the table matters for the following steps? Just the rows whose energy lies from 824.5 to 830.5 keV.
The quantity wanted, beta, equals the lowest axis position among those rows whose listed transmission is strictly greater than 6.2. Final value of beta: 825 keV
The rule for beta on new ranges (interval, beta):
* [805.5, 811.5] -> 806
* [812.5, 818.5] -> 813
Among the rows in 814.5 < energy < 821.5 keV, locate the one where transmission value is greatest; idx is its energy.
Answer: 821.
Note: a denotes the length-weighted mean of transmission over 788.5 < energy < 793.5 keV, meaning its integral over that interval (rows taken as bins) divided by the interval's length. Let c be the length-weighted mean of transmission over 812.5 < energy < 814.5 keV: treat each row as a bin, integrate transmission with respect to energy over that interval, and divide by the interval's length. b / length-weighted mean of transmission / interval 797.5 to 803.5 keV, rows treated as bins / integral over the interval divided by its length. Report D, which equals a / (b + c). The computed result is 0.249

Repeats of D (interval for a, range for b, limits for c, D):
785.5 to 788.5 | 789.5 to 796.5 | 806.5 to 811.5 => 0.519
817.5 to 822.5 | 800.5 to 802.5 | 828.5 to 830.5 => 0.502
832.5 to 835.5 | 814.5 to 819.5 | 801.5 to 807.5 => 0.523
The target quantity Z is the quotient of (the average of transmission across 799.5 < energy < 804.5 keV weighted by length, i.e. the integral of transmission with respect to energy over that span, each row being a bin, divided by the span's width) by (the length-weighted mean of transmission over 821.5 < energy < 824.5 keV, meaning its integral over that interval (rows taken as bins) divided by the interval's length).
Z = 1.0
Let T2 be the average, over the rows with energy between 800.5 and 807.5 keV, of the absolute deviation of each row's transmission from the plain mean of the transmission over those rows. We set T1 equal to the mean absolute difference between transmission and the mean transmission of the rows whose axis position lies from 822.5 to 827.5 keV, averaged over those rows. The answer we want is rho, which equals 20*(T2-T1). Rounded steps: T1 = 0.07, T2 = 0.11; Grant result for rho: 1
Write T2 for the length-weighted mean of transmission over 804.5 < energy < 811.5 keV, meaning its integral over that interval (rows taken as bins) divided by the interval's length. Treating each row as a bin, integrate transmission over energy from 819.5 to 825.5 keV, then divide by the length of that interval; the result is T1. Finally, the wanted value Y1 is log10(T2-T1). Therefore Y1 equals -1.2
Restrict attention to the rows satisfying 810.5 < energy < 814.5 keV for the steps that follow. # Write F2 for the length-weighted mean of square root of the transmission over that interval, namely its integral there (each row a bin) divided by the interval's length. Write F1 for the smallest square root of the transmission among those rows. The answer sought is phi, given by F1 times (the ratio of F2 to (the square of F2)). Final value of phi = 0.987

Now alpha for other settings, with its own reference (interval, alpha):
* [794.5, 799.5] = 1.31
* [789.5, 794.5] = 3.31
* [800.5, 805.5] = -0.04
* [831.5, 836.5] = -0.38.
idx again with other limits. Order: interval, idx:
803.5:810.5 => 806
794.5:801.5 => 800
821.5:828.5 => 827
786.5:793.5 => 787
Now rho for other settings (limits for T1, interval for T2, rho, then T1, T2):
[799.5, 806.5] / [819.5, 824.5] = 0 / 0.10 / 0.12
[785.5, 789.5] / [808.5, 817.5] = -8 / 0.53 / 0.10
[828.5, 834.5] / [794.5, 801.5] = 13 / 0.17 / 0.81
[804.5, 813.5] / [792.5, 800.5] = 21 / 0.05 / 1.11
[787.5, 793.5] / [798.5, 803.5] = -10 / 0.58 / 0.06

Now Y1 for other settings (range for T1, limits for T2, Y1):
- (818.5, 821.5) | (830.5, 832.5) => -1.5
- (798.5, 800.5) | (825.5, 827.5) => -0.7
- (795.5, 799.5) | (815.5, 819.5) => 0.0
